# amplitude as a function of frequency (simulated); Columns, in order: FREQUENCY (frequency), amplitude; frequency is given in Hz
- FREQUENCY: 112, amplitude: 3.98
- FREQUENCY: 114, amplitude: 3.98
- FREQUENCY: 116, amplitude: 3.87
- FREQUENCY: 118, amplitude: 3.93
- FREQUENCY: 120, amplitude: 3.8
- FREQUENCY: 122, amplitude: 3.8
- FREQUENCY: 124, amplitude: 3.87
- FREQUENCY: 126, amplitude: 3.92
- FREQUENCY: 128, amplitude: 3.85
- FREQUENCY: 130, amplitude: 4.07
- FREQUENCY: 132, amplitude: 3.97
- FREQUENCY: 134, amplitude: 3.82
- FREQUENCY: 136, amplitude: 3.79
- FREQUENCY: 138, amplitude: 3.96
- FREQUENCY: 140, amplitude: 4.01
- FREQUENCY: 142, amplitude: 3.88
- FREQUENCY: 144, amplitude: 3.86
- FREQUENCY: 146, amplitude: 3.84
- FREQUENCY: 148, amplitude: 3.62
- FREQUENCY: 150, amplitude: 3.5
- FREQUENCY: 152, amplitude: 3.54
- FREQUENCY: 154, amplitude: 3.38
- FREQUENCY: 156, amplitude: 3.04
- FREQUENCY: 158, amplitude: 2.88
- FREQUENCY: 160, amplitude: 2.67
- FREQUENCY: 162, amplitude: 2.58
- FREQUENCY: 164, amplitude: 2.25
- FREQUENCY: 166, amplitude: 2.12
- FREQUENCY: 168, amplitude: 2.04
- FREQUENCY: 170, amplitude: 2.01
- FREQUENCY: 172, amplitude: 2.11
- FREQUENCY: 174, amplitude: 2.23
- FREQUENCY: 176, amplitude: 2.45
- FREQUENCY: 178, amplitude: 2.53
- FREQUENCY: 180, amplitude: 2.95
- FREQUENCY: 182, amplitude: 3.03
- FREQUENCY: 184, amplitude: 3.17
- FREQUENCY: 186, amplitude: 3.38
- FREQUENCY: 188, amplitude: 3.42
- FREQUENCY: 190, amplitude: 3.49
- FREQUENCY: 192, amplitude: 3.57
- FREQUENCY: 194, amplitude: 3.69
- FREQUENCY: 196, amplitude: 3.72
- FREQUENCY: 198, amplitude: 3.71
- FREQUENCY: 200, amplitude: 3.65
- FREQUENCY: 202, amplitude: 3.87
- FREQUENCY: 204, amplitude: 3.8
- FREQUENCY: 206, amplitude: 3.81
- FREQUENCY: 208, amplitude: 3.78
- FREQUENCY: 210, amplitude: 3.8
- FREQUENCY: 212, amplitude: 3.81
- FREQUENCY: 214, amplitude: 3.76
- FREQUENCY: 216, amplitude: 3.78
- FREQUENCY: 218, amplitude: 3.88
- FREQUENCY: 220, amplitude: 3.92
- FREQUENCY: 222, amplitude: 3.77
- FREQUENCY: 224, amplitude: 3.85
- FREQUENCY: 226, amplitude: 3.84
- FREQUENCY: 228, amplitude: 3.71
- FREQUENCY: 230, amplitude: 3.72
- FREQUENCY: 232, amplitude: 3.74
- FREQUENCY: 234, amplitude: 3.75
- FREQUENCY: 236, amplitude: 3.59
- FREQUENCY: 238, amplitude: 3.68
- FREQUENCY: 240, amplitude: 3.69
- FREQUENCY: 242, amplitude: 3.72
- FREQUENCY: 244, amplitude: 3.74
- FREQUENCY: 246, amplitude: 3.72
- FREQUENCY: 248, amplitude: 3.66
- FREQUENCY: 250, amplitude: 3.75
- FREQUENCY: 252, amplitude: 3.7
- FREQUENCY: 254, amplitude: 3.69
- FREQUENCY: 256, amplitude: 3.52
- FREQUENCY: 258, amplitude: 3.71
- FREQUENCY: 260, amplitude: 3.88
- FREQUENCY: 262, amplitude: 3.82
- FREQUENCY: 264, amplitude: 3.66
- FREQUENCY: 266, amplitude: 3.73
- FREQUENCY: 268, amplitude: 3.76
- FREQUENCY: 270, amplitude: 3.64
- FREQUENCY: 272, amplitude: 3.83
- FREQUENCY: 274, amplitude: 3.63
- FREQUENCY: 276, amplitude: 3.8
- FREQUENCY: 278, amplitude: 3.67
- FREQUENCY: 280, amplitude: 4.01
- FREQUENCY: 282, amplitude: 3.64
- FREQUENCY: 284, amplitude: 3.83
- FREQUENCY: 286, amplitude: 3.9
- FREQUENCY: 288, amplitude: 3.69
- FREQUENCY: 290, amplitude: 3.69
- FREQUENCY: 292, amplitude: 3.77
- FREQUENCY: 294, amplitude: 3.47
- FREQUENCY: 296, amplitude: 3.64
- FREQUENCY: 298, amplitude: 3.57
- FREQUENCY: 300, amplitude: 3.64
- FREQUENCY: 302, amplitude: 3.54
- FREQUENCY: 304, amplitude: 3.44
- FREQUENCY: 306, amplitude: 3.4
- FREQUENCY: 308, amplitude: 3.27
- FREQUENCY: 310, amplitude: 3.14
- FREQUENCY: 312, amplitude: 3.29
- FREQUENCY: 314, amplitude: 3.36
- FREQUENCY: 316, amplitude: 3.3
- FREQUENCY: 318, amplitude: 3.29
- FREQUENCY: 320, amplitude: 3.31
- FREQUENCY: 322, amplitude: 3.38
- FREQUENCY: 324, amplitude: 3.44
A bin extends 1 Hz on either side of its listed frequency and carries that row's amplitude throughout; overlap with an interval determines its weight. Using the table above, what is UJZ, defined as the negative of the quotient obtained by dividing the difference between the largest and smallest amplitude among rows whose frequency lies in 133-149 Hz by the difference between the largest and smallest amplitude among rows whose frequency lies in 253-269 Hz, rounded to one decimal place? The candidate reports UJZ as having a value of -1.1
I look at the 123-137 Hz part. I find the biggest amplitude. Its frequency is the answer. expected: 130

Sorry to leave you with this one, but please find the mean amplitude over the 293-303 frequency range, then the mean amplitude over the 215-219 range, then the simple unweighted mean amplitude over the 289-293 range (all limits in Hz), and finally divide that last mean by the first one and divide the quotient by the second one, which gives 0.27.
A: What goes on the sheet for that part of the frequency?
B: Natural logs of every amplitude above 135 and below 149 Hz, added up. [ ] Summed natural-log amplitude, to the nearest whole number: 9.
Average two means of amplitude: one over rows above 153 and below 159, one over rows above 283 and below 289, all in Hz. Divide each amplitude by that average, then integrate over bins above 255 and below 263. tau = 8.6 Hz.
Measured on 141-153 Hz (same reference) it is 12.9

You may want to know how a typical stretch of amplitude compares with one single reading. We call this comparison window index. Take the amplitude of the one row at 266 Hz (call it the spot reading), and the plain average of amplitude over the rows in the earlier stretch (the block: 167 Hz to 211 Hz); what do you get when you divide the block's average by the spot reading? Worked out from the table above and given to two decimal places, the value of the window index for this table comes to 0.86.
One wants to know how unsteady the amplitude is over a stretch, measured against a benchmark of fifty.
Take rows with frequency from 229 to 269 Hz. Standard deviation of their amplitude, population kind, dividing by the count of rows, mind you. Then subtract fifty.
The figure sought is -49.9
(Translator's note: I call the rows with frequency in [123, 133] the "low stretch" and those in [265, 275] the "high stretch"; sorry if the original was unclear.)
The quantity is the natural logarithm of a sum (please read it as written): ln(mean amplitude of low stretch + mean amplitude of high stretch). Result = 2.04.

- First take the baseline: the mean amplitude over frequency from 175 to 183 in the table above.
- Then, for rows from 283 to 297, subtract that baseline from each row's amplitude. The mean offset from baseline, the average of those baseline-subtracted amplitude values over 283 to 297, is 0.97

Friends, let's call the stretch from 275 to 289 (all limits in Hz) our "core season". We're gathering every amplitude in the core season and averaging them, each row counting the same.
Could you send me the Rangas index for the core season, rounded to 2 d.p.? 3.79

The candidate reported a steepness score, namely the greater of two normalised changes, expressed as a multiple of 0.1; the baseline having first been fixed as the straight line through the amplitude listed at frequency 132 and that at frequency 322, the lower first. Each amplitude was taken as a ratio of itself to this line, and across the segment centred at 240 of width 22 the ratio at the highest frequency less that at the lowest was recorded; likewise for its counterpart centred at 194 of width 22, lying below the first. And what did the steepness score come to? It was 1.8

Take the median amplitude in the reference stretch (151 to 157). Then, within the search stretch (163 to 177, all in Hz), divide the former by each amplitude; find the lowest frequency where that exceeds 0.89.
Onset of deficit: 164 Hz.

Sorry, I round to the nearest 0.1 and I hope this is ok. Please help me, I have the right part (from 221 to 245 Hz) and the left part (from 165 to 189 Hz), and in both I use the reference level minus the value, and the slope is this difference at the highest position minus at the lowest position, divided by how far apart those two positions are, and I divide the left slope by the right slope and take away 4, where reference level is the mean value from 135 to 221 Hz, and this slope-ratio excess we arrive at -47.3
